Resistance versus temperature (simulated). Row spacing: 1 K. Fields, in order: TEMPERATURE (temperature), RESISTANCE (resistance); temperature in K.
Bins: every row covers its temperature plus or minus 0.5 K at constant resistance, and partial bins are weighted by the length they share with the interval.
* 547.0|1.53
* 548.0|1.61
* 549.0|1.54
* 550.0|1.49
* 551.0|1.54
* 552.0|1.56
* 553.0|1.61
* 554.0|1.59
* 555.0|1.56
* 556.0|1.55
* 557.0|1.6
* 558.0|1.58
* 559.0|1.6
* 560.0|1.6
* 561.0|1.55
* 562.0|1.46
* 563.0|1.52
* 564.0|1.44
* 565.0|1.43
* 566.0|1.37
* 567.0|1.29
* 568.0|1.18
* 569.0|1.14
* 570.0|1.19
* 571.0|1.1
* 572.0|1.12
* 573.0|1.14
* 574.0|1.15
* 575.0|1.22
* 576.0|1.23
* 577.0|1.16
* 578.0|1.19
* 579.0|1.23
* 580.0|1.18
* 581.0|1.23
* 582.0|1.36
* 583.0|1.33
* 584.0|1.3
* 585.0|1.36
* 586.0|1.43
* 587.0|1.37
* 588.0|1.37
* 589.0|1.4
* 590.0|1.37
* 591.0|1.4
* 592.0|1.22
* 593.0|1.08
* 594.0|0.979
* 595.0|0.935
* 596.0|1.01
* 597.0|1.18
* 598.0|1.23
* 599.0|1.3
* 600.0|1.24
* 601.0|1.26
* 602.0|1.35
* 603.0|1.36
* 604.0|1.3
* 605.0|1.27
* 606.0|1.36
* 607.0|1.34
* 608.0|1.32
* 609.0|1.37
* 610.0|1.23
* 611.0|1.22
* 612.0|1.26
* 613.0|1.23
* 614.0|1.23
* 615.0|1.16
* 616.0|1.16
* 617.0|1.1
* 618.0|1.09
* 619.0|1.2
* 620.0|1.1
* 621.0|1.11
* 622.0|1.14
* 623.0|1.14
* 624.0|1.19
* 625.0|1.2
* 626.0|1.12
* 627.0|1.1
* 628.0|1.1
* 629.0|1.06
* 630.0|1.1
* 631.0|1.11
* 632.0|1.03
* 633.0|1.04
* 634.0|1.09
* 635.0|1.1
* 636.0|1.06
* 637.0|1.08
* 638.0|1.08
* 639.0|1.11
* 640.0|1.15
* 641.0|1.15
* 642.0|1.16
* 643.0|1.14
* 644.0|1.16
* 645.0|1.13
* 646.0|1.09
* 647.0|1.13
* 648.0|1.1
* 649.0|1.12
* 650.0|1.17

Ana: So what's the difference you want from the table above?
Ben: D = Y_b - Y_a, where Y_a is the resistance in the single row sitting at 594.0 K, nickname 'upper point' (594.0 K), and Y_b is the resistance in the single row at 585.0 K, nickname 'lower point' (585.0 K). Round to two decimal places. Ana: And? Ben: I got 0.38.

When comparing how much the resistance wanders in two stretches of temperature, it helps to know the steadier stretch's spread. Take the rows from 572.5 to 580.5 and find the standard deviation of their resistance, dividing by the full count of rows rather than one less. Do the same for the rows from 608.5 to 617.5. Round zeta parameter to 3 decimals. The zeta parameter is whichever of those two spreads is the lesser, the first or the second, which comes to 0.034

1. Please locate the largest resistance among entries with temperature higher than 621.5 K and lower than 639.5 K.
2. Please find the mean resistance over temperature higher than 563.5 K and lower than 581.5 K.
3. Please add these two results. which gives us 2.42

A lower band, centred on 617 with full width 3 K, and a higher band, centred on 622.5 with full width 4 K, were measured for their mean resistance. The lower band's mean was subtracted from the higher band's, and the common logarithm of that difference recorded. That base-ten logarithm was -1.5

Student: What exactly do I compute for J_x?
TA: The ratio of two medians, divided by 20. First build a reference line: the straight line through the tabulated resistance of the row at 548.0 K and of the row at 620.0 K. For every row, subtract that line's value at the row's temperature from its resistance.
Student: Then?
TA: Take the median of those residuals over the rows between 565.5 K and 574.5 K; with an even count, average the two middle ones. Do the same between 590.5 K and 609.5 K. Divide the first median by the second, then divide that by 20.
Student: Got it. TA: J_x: -0.28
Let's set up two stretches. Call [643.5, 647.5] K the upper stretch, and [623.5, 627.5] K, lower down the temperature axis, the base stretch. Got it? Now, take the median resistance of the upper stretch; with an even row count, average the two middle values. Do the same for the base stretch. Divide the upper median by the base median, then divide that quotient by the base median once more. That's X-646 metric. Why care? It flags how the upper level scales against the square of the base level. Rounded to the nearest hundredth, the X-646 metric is 0.85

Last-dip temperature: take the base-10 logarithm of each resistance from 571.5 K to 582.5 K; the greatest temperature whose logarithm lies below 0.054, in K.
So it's 572.0 K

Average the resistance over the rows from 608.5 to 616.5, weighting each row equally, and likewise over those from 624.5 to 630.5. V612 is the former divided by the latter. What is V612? 1.11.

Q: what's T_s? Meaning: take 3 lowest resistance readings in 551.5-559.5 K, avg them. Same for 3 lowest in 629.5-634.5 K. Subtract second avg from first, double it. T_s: 1.0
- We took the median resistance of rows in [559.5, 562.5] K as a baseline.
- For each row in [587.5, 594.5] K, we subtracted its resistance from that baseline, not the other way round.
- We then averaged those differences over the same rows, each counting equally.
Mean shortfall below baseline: 0.29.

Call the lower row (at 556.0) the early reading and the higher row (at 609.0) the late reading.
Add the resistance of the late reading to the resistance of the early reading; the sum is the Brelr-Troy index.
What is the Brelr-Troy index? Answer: 2.9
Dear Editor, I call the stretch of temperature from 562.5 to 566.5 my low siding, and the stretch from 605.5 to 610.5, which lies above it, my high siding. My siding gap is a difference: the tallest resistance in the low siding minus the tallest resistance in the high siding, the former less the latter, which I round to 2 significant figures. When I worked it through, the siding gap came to 0.15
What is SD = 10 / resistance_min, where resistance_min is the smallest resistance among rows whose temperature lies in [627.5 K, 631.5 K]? 9.4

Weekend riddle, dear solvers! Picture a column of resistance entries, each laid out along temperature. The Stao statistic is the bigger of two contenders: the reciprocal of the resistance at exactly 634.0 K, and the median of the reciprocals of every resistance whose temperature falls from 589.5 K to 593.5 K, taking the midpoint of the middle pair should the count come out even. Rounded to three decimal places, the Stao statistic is 0.917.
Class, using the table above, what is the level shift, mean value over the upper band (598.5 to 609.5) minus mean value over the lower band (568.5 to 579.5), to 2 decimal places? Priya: 0.15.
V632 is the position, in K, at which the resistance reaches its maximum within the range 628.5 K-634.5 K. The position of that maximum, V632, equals 631.0 K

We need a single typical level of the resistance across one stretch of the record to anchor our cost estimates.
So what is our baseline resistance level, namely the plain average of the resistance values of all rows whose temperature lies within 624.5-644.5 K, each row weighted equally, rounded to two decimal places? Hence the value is 1.11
